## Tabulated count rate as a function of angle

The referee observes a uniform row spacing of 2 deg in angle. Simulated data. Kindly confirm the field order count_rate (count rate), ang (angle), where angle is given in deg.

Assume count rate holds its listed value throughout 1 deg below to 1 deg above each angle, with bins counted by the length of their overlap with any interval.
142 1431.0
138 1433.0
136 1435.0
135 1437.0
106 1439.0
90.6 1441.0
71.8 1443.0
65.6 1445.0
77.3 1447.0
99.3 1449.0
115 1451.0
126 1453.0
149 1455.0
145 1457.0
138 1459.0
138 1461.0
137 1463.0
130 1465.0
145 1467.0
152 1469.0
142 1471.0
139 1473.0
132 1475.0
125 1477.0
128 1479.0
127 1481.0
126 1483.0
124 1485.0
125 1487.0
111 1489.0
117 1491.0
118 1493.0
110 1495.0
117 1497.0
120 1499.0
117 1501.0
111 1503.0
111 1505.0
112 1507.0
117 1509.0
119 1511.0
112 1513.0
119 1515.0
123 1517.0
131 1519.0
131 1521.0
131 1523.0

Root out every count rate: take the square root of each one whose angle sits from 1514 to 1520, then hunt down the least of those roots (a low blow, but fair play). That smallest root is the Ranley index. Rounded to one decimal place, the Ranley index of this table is 10.9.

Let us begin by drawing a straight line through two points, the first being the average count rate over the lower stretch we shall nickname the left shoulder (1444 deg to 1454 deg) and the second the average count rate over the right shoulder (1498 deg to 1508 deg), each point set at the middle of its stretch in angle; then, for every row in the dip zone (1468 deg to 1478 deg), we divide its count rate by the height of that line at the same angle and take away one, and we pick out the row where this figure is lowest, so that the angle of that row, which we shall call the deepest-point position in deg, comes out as 1477.0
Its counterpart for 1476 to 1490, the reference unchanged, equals 1489.0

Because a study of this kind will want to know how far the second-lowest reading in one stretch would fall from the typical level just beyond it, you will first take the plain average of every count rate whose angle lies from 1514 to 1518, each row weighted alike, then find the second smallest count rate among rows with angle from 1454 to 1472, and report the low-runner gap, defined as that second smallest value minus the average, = 16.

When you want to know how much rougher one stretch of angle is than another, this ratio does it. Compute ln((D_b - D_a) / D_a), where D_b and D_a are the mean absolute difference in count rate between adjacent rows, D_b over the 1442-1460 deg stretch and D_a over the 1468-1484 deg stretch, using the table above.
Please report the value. 0.56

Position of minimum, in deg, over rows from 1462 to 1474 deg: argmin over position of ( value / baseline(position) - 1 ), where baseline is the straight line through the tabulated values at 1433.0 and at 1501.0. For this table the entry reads 1465.0 deg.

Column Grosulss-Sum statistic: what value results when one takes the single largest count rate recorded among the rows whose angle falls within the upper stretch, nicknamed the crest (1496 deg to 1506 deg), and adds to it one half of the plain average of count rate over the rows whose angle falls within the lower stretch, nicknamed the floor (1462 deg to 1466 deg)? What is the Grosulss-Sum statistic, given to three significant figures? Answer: 187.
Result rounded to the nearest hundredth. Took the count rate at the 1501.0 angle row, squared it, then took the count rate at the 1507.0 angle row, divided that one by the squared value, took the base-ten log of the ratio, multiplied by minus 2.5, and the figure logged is 5.22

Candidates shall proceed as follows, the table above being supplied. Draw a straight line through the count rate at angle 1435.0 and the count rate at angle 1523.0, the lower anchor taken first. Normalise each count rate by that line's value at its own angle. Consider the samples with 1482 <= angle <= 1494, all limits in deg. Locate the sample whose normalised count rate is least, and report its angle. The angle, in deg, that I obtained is 1489.0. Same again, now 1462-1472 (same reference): 1465.0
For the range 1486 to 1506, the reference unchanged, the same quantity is 1495.0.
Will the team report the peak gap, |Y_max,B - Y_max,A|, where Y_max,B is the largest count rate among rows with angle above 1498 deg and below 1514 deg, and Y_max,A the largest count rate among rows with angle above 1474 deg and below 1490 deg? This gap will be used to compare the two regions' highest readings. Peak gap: 12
